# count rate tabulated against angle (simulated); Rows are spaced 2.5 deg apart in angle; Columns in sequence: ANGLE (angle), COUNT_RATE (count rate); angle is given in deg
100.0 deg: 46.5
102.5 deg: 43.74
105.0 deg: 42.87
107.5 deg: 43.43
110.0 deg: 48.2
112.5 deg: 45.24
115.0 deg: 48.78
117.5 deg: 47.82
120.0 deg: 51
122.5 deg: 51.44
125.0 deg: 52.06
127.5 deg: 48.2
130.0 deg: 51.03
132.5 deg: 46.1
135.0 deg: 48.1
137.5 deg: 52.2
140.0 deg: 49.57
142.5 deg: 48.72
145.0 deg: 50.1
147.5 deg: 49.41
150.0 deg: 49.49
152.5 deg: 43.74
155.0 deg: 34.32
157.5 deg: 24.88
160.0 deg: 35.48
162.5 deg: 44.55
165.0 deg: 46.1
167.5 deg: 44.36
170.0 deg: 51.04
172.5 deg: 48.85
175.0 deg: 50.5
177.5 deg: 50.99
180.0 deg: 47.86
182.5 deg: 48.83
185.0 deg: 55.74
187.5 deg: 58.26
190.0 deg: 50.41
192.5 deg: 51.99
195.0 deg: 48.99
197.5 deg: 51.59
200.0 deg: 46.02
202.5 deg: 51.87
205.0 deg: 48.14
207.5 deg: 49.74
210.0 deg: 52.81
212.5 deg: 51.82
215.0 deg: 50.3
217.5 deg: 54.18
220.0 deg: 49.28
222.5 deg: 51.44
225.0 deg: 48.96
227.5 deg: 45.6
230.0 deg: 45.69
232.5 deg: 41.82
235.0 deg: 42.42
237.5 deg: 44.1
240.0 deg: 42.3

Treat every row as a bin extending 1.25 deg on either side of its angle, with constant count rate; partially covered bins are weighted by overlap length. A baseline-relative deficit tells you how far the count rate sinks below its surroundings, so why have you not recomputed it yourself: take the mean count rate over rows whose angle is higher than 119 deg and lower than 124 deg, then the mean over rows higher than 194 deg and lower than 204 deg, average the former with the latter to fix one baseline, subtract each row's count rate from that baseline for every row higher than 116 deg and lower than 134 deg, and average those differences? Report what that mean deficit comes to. 0.8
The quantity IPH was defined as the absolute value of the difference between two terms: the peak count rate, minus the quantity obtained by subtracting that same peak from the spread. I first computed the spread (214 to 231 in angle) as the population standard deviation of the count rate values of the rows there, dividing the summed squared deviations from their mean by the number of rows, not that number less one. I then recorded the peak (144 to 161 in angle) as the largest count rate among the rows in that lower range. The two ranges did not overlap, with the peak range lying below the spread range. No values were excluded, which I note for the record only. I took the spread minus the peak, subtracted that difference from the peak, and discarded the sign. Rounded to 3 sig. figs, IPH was 97.4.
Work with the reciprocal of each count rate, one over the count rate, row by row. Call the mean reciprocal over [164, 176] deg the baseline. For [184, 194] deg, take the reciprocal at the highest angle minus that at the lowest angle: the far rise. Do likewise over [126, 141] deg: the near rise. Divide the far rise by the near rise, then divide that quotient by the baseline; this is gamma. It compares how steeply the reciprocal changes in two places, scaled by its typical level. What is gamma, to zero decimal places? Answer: -108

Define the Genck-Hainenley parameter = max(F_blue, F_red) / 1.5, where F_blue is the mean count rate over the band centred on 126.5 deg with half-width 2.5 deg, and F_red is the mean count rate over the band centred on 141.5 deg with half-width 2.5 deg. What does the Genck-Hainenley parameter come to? 33.4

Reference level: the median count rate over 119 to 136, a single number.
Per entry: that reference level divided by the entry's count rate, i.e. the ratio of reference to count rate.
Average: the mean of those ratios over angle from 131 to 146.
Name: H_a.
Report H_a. 1.04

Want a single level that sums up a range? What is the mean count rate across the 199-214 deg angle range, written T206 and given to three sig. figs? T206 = 50.1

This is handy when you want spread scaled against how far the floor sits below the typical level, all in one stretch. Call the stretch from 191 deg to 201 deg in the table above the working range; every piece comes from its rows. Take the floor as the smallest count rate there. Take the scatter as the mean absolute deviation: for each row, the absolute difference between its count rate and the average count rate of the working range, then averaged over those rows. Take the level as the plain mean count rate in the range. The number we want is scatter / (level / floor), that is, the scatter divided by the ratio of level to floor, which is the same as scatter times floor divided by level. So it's 2.0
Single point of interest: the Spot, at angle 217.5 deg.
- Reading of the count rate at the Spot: 54.18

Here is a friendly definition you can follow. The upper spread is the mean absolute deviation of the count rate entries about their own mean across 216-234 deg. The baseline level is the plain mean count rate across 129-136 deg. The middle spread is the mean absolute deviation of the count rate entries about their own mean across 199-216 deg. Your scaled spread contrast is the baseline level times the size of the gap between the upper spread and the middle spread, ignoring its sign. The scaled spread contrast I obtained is 68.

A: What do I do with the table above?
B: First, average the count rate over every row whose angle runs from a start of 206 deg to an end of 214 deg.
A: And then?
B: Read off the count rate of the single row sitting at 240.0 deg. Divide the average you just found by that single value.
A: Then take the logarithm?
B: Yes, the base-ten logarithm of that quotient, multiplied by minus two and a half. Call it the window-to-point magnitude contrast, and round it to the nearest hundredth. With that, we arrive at -0.21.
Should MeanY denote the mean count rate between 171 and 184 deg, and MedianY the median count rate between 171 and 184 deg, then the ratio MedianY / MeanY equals 0.99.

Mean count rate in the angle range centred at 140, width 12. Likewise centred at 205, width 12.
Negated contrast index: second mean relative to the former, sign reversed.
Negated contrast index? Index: -1.00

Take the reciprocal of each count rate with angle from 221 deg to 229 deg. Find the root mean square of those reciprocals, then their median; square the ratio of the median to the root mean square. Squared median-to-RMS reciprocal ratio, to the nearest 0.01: 0.98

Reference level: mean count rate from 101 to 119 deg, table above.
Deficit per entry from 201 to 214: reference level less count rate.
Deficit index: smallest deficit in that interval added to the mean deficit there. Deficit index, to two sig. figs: -12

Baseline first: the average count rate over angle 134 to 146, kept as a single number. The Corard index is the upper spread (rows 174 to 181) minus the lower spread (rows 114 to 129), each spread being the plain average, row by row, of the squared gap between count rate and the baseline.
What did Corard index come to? -1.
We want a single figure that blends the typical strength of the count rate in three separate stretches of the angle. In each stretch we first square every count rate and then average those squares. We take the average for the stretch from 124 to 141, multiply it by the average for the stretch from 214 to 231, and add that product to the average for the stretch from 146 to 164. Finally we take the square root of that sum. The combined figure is 2455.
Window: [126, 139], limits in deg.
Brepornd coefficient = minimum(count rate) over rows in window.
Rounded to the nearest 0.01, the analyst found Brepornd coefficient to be 46.10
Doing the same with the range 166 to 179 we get 44.36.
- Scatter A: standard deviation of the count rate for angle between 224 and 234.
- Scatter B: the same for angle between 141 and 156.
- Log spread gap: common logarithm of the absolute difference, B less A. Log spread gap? 0.5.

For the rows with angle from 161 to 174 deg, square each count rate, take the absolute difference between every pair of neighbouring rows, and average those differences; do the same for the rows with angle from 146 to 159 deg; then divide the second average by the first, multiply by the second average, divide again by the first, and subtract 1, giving 1.5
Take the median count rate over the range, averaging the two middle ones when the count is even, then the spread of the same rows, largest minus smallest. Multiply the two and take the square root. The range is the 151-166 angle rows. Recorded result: 29.0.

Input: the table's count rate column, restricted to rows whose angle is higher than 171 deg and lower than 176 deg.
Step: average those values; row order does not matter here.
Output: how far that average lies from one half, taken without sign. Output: 49.2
